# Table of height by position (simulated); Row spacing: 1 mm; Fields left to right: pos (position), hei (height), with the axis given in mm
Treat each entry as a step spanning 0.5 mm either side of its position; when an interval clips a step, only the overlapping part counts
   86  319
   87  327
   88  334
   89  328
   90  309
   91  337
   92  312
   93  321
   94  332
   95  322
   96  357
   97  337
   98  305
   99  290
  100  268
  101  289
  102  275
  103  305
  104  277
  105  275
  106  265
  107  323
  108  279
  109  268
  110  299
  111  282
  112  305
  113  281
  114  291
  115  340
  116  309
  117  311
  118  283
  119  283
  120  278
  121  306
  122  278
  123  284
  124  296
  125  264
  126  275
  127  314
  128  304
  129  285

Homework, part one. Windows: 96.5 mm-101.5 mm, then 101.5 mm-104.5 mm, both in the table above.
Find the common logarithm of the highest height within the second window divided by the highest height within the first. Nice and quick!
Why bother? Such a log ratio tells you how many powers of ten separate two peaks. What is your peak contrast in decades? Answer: -0.04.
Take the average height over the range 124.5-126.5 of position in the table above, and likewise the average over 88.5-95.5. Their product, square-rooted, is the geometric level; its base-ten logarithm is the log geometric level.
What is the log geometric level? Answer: 2.47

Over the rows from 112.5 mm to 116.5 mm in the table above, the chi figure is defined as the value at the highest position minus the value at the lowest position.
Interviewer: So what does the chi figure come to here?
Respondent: 28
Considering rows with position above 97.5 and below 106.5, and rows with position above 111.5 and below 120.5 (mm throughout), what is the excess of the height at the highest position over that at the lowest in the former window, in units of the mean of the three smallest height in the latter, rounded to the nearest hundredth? -0.14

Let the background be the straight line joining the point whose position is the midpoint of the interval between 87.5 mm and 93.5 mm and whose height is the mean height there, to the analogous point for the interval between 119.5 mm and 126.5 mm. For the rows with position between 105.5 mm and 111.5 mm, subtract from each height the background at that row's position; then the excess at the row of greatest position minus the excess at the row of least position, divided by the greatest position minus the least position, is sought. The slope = 5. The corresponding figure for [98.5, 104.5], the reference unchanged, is -1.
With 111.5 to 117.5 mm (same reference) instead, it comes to 2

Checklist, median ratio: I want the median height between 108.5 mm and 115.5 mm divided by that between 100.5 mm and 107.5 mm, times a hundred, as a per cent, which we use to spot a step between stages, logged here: 105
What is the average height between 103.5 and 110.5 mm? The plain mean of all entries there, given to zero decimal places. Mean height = 284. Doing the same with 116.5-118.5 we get 297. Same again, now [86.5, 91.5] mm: 327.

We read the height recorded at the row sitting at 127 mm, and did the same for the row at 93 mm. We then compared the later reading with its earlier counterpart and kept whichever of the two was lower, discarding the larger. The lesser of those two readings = 314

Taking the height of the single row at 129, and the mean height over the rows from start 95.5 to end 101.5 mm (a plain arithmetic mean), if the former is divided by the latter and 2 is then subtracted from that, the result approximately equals -1.07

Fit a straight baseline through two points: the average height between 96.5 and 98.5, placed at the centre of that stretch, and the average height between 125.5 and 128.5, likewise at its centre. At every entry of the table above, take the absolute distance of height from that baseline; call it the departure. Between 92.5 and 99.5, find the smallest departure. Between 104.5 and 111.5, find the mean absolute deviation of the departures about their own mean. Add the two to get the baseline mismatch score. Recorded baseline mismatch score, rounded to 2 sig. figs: 13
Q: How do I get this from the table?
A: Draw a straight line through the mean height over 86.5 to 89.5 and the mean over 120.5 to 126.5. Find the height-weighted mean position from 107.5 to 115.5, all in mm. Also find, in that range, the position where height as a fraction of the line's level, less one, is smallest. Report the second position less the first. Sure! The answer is -2.6 mm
